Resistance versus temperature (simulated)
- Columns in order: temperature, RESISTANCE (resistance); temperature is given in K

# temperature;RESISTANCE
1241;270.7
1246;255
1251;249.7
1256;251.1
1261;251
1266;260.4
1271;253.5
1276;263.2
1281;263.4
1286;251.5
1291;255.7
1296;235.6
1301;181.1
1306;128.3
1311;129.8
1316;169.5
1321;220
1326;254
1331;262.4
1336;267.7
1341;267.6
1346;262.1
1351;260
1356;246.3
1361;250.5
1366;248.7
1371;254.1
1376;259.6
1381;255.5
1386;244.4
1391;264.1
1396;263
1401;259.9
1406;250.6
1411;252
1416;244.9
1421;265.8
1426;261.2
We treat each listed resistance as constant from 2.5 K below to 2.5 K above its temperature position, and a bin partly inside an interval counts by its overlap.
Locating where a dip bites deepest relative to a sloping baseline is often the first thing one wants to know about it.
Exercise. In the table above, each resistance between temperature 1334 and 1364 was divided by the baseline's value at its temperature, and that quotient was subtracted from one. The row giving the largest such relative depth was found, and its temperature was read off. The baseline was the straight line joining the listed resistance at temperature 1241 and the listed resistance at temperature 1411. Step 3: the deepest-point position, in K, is 1356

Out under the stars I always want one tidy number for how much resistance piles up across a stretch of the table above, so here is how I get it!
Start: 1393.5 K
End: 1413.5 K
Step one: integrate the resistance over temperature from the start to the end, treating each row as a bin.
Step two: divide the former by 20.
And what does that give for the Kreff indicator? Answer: 256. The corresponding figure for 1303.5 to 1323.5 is 162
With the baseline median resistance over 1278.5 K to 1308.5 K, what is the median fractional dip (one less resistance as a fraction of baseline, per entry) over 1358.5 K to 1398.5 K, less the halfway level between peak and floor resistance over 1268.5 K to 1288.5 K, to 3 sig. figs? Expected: -257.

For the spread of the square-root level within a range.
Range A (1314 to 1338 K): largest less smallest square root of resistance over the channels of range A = 3.3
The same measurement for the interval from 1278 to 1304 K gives 2.8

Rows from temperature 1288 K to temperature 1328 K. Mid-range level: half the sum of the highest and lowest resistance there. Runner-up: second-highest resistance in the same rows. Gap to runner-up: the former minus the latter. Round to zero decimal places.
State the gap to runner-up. -62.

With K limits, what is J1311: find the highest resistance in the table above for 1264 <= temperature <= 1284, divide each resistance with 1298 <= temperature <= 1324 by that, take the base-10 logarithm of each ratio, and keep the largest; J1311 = -0.078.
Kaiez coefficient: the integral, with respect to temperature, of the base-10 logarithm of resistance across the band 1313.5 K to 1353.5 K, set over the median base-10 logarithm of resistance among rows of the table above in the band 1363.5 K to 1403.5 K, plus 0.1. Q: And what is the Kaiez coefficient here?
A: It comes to 39.7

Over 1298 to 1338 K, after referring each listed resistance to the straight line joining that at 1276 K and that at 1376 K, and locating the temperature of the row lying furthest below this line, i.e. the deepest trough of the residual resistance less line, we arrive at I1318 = 1306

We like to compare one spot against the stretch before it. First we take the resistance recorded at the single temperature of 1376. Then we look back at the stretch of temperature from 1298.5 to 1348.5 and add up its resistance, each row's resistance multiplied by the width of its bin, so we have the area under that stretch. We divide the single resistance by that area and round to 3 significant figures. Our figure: 0.0242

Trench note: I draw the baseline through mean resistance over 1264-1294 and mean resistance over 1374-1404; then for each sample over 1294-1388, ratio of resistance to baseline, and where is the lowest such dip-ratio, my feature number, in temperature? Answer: 1306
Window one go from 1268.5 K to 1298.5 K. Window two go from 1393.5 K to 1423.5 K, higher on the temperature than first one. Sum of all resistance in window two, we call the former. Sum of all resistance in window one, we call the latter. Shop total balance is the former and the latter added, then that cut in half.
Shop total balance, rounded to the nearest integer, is 1530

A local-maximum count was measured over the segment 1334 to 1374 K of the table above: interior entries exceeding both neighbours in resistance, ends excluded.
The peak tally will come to 1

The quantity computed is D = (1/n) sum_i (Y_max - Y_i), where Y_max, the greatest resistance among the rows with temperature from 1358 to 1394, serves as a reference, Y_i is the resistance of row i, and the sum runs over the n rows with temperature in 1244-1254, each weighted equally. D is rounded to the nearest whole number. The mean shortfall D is 12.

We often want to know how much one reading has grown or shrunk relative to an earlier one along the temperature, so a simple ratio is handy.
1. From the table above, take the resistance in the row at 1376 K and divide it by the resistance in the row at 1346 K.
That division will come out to 0.99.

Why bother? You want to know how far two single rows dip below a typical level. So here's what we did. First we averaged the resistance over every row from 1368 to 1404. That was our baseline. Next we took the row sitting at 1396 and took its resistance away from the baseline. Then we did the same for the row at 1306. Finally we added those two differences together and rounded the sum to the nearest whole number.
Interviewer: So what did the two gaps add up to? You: 123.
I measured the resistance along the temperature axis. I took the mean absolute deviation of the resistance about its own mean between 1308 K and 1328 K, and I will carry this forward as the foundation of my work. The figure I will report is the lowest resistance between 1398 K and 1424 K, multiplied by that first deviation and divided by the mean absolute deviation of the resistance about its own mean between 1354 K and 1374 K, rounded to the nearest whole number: 4457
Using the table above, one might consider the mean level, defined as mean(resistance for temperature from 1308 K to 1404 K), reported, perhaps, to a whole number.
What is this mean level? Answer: 244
